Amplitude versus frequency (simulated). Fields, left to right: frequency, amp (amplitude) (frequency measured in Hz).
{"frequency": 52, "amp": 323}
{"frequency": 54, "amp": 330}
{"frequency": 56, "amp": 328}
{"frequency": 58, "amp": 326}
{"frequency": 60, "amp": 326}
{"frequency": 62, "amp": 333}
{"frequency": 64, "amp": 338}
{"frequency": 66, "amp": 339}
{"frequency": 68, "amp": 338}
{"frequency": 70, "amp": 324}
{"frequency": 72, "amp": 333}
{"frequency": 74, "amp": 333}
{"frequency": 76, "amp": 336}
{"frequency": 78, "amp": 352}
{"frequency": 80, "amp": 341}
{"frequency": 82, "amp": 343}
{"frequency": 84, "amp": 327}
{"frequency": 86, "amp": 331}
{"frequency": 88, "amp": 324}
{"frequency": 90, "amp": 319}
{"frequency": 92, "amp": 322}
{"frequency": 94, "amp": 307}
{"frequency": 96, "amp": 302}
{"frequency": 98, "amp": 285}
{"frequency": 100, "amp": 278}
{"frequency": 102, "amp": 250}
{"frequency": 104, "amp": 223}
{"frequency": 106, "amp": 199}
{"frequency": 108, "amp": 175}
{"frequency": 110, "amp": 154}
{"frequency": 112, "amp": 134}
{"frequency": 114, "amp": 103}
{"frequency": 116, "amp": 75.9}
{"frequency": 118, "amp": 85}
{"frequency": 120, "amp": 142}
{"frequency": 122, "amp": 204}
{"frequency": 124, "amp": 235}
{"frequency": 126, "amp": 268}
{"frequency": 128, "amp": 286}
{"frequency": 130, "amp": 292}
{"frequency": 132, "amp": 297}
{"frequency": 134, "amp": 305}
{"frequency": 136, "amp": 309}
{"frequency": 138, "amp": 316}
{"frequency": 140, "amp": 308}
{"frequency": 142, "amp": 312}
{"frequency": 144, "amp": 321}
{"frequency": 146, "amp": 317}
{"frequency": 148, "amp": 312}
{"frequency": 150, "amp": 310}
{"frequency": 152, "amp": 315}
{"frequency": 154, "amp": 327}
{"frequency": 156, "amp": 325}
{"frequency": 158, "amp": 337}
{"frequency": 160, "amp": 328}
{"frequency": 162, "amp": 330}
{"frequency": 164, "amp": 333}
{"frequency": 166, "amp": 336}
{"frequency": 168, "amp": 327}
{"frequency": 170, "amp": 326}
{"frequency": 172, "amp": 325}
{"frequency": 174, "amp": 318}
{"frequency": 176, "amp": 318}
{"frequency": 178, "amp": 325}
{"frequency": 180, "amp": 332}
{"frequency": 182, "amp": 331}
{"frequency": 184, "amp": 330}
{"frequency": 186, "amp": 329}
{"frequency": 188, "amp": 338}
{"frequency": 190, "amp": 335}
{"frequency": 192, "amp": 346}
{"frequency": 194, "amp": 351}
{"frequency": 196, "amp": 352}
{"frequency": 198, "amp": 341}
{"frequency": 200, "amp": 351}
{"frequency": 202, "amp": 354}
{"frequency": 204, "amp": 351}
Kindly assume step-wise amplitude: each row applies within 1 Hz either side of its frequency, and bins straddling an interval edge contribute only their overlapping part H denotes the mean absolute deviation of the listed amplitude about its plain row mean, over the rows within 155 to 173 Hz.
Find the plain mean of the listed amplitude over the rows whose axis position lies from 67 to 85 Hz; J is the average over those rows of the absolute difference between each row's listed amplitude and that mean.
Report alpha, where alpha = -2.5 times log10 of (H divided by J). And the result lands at 0.5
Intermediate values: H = 3.9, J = 6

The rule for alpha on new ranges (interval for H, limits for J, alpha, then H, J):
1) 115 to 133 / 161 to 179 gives -3.0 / 73.5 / 4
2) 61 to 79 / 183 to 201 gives 0.5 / 4.9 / 8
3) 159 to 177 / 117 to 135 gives 2.8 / 4.5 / 61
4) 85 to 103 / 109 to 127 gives 1.0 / 20.7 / 53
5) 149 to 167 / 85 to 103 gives 1.2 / 6.7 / 21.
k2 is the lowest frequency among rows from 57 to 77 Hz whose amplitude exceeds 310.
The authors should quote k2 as 58 Hz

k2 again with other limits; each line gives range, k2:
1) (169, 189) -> 170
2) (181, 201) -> 182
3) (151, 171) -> 152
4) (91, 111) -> 92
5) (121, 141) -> 138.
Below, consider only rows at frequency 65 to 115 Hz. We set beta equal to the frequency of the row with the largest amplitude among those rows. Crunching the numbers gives 78 Hz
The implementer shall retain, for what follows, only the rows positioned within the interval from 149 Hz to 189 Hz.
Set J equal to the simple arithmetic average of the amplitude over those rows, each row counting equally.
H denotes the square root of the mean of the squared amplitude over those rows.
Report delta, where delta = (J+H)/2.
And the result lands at 327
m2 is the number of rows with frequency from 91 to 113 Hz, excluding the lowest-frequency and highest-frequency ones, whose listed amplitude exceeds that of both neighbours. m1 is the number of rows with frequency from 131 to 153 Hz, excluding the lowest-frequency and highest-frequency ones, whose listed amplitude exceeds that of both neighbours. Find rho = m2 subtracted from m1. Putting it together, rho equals 2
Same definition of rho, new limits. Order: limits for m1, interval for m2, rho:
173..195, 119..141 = 1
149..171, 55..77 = 2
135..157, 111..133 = 3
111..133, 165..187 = -1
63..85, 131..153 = 1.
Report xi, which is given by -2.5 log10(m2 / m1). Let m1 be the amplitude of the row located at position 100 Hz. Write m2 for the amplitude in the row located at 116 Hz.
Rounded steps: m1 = 278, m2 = 75.9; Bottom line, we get 1.4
